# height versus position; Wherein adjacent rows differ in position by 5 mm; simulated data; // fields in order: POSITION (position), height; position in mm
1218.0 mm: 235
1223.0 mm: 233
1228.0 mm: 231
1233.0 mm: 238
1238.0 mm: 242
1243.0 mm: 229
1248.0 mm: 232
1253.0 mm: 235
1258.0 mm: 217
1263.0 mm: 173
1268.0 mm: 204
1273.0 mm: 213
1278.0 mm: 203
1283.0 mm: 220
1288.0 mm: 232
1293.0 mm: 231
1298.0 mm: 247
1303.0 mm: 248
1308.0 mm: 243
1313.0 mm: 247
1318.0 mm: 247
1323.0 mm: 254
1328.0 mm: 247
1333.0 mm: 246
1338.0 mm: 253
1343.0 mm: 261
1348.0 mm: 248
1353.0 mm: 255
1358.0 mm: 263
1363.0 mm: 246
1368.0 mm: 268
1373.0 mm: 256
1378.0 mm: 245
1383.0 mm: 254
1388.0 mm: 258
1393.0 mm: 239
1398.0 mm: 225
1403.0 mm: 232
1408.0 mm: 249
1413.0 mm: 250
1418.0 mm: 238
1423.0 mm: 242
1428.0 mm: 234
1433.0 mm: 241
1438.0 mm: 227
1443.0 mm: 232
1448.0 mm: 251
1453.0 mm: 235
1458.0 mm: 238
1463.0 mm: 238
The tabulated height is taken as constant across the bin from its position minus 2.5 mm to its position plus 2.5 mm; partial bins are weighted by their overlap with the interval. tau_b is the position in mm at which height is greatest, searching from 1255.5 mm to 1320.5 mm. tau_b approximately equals 1303.0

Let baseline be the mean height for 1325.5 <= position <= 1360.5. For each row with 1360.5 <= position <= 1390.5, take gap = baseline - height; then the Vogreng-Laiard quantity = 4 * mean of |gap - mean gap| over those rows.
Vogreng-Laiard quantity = 25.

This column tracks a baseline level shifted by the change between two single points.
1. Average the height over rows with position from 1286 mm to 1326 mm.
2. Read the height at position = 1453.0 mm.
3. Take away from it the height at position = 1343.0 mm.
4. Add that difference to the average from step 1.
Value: 218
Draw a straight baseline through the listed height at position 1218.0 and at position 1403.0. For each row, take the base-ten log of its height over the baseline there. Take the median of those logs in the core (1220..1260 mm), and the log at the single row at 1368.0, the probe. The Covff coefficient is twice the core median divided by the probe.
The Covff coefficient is 0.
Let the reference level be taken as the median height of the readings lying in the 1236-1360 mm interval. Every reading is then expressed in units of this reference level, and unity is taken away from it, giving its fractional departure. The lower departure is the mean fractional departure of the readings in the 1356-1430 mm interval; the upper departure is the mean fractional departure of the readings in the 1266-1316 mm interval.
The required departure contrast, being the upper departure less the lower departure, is -0.07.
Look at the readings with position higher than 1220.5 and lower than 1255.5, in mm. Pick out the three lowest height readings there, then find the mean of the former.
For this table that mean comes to 231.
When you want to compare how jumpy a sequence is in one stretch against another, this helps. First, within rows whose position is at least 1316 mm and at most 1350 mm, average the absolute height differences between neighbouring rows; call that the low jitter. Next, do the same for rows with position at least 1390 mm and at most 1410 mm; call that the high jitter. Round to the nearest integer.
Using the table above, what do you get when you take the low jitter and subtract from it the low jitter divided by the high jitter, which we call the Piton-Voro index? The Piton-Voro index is 7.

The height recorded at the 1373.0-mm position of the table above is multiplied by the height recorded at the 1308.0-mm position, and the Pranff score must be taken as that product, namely 62208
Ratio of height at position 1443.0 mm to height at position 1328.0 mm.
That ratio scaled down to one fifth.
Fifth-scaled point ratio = 0.188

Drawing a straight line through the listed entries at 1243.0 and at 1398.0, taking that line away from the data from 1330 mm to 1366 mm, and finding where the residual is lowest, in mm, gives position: 1333.0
